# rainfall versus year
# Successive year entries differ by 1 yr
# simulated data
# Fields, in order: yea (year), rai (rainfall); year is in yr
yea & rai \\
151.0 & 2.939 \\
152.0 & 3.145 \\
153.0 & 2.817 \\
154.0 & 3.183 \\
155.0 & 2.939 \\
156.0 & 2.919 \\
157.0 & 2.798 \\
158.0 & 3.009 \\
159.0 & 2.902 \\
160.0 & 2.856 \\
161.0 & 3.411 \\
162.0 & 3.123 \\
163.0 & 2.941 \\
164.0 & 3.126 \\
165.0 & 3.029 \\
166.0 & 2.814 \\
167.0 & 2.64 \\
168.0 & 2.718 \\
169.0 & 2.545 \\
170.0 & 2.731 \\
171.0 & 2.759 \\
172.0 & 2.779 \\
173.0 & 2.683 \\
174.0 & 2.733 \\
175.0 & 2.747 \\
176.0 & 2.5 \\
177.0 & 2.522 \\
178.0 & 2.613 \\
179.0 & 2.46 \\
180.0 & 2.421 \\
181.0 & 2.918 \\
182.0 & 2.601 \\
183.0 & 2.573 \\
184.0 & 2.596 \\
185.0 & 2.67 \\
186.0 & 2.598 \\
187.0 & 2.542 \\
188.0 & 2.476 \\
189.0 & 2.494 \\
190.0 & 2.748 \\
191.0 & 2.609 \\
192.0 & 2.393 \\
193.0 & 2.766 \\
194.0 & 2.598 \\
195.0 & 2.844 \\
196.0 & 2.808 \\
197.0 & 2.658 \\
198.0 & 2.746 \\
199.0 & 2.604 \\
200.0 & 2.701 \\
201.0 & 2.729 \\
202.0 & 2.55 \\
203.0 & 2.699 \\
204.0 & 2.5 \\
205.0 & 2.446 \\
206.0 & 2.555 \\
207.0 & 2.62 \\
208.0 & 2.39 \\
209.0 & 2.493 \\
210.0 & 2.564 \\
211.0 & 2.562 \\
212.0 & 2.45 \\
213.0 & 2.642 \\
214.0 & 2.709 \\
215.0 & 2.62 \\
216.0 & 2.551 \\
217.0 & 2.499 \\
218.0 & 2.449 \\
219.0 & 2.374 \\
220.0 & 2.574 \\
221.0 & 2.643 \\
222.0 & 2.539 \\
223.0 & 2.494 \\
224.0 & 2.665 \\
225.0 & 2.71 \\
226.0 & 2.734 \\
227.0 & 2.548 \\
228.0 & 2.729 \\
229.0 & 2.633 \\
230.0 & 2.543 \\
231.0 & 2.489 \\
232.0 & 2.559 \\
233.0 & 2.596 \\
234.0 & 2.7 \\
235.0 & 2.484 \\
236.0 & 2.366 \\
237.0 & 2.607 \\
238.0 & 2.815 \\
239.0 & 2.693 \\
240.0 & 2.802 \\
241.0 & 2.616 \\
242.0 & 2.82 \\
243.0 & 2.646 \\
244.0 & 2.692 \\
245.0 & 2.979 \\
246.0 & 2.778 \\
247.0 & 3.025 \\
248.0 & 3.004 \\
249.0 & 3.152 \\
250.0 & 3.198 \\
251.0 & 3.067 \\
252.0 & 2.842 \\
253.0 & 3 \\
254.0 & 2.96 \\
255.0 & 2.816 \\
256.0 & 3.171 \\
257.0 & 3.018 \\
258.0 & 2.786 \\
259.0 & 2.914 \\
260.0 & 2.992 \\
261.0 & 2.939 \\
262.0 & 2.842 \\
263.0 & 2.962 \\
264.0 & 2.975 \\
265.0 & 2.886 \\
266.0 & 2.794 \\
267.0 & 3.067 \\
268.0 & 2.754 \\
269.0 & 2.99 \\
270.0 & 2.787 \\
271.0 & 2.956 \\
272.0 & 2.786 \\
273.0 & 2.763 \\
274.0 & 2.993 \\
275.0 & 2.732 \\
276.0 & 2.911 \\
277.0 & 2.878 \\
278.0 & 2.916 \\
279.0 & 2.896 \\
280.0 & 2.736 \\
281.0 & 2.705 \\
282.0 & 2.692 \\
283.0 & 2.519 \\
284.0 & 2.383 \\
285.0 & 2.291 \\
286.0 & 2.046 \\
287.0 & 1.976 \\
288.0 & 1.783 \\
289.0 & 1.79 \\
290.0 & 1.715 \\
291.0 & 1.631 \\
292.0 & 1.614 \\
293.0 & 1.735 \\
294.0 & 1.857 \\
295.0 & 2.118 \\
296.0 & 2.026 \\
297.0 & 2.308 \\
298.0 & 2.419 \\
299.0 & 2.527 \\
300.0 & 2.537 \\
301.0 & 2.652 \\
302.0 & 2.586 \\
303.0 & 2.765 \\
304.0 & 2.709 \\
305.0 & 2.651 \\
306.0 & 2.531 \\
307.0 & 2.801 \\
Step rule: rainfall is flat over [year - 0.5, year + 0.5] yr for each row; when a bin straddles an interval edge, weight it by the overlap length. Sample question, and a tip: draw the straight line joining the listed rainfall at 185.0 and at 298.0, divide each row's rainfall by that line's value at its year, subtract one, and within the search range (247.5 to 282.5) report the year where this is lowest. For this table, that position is 282.0 yr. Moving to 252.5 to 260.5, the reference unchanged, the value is 258.0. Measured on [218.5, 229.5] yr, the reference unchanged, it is 219.0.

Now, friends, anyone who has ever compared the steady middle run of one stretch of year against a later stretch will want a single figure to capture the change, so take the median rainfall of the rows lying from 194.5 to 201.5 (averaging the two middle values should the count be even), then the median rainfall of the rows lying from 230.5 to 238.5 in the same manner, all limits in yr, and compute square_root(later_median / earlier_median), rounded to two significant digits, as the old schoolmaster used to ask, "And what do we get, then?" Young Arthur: 0.97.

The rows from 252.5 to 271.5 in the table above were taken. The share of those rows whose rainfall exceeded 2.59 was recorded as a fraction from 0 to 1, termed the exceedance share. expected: 1.00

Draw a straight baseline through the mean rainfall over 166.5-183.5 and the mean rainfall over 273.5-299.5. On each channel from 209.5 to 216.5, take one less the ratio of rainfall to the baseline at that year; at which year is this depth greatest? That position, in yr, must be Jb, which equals 212.0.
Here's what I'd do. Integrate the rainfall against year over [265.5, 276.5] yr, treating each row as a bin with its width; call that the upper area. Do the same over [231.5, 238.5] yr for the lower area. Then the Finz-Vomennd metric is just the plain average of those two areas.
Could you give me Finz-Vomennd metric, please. 25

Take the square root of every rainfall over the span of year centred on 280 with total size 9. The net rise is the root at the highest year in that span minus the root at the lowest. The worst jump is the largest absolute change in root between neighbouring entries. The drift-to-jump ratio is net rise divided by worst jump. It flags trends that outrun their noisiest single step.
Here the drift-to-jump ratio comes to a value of -3.0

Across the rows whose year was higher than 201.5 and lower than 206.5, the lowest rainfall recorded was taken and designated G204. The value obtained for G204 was 2.446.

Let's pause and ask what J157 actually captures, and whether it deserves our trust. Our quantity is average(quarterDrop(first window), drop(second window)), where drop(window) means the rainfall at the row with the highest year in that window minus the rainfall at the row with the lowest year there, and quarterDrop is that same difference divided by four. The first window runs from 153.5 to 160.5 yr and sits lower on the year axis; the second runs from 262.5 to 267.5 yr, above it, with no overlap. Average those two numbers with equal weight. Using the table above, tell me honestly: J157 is 0.0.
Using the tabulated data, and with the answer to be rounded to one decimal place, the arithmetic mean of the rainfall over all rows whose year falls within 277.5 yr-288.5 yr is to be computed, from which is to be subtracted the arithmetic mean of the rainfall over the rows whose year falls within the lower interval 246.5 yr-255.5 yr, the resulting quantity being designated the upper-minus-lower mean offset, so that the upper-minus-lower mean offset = -0.6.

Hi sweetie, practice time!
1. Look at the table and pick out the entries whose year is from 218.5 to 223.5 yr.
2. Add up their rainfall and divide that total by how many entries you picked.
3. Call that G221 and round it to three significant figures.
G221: 2.52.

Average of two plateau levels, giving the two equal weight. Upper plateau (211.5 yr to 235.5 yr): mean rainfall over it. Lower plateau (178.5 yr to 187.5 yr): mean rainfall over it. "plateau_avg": 2.59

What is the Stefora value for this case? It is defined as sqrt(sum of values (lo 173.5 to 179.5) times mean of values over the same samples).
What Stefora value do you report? 6.4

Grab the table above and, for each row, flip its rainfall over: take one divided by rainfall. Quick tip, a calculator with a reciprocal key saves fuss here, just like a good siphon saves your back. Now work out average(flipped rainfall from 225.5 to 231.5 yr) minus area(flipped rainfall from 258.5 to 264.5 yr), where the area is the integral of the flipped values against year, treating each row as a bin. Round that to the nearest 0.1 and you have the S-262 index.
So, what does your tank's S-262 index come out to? -1.7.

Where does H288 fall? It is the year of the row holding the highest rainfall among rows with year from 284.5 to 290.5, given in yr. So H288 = 285.0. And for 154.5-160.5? 158.0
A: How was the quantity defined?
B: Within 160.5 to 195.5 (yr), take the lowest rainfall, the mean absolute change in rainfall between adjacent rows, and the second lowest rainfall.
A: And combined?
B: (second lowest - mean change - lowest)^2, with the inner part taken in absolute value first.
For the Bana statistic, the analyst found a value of 0.013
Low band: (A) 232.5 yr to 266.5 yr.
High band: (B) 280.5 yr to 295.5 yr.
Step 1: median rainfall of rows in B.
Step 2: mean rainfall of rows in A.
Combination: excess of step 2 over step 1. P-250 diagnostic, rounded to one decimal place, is 0.9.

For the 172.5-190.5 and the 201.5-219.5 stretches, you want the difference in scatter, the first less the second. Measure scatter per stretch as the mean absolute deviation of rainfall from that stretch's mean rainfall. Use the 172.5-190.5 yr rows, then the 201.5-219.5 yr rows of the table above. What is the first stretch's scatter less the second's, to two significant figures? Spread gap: 0.020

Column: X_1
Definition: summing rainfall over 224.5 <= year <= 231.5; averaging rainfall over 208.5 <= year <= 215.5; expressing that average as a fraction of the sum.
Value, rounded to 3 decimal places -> 0.140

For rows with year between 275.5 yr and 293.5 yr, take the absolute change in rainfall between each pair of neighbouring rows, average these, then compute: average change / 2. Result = 0.044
